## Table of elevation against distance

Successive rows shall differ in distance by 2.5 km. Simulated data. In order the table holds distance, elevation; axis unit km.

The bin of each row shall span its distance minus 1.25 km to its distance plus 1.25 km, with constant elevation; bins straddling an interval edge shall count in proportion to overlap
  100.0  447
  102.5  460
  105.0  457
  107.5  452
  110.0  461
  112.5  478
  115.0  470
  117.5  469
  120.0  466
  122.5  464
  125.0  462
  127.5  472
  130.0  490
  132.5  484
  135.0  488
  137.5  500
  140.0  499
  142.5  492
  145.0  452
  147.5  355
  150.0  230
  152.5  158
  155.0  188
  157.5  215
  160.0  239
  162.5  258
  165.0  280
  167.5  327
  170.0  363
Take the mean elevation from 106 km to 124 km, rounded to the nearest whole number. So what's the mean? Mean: 466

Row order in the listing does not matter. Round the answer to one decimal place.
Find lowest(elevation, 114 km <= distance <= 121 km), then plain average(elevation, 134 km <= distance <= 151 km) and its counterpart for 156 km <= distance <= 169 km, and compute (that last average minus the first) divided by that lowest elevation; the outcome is -0.4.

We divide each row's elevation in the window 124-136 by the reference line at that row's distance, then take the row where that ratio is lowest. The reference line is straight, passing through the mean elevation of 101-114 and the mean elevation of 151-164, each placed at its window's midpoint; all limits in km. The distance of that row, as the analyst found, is 125.0 km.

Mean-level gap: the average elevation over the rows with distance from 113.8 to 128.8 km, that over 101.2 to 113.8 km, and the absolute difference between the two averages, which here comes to 6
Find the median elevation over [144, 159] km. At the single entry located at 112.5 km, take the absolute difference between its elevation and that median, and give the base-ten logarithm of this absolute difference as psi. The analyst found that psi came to 2.407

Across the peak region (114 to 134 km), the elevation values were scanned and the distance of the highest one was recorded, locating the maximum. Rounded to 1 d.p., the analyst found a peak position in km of 130.0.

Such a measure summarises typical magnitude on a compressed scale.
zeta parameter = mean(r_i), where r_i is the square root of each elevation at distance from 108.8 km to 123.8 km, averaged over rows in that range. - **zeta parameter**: 21.6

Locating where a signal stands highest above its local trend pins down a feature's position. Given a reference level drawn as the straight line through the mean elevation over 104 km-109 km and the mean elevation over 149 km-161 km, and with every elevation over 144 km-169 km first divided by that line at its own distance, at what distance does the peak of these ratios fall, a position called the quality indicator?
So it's 167.5 km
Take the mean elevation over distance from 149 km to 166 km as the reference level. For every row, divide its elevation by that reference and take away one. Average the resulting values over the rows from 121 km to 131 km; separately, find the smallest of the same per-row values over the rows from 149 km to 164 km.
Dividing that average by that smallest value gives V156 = -3.8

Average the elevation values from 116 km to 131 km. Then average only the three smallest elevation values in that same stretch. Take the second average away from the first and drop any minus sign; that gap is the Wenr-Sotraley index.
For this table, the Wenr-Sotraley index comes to 6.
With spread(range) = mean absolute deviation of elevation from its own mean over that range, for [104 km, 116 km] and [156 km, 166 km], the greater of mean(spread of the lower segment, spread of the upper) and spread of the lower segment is 15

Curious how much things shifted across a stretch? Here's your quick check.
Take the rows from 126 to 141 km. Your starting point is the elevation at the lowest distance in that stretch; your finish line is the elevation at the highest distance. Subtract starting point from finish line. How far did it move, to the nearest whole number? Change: 27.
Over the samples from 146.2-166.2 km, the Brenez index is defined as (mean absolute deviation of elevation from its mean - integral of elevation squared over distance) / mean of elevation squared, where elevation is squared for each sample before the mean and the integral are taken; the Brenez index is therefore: -20.0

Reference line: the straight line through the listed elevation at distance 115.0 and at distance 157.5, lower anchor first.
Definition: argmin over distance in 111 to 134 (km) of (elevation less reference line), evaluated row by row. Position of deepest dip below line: 112.5 km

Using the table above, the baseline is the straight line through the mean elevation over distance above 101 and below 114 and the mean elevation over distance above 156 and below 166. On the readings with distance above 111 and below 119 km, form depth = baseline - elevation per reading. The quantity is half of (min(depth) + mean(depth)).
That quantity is -44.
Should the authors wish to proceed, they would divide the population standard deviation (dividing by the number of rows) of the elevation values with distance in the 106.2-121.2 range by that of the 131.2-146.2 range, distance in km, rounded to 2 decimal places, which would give 0.50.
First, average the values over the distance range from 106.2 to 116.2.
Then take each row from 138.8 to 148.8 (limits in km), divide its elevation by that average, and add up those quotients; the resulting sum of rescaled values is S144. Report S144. 3.9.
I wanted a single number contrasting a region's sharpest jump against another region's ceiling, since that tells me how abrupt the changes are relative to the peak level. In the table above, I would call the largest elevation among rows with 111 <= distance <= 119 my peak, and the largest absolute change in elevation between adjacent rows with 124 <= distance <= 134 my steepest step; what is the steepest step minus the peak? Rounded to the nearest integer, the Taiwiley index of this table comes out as -460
